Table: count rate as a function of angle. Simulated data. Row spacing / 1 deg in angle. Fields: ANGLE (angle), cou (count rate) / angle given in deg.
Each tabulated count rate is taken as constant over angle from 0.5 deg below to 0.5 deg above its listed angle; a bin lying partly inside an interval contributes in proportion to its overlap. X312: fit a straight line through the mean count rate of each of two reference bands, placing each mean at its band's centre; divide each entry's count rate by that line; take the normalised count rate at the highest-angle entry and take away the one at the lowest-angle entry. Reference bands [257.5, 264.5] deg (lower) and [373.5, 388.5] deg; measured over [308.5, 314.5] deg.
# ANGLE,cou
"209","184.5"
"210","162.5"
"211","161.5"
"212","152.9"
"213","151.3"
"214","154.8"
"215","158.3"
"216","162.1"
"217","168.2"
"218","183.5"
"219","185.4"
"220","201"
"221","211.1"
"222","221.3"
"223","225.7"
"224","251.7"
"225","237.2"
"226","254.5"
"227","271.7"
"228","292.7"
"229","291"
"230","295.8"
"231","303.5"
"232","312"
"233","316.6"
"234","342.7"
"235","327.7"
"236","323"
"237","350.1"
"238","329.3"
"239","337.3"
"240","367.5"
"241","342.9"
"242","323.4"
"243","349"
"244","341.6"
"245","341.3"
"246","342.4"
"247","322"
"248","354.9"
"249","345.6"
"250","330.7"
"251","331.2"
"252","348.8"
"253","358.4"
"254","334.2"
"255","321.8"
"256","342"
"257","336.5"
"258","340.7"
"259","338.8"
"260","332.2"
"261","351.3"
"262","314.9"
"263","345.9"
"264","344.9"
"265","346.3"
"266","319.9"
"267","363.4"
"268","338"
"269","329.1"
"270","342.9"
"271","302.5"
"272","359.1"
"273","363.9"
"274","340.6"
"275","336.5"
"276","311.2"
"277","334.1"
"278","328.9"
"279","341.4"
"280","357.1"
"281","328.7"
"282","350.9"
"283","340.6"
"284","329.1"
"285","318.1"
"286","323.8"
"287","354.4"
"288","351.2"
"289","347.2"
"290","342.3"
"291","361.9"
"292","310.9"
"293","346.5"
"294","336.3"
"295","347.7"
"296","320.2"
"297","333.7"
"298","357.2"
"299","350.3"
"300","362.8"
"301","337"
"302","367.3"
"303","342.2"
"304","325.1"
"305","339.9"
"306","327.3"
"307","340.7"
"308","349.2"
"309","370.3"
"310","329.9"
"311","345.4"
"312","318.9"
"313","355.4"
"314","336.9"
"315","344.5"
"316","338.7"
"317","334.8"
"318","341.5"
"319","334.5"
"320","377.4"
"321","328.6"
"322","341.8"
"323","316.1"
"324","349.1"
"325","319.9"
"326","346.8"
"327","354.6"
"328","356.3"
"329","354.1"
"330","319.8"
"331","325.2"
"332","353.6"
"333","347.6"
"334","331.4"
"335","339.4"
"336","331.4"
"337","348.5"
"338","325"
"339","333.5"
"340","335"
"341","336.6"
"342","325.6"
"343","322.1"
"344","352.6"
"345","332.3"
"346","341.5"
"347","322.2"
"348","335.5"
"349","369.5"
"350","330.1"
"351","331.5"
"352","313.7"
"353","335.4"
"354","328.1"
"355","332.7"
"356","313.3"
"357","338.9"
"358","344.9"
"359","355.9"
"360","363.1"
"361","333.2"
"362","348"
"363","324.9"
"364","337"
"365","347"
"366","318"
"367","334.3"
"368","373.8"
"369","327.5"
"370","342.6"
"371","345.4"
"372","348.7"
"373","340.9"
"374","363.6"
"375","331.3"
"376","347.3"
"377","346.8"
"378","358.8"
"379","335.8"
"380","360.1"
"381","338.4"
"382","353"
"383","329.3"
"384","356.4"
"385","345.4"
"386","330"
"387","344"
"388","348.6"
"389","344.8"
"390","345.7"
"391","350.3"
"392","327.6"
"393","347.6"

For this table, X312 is -0.10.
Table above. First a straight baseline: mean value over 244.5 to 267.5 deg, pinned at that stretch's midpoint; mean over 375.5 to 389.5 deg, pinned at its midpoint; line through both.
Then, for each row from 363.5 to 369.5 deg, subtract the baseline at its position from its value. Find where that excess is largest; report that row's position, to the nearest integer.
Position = 368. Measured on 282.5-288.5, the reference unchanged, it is 287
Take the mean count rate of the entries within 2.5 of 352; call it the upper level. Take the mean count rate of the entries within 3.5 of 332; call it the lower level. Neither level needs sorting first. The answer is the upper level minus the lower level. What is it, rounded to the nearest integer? -11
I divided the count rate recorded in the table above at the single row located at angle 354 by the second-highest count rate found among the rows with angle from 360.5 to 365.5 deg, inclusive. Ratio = 0.95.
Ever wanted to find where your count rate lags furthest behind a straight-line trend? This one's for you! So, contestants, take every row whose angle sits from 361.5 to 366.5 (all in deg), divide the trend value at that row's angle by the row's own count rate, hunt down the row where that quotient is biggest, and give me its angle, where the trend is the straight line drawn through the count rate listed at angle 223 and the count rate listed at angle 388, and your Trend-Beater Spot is 366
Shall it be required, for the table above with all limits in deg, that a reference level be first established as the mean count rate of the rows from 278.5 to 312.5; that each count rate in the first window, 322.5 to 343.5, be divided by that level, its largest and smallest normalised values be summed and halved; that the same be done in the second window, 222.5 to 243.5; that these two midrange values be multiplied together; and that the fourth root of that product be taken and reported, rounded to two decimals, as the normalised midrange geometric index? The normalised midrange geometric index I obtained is 0.96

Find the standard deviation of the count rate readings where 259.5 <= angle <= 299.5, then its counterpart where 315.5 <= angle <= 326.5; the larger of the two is 16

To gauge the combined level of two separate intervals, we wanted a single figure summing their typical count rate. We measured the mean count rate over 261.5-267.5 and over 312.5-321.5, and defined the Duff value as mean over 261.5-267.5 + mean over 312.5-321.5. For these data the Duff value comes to 683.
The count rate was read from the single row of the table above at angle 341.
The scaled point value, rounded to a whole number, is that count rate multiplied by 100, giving 33660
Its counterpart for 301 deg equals 33700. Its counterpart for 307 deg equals 34070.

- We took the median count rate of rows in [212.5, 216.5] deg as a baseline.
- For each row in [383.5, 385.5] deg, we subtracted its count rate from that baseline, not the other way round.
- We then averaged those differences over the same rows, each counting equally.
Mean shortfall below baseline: -194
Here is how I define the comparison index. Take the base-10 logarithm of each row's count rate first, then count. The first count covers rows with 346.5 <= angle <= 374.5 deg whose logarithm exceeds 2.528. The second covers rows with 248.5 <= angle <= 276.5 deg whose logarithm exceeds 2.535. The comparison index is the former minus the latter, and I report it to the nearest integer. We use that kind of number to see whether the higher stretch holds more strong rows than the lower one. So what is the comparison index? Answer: 2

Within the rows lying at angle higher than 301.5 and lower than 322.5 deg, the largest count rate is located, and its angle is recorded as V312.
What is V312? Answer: 320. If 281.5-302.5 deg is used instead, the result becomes 302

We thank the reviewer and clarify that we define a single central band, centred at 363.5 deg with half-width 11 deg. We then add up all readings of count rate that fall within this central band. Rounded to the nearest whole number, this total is 7497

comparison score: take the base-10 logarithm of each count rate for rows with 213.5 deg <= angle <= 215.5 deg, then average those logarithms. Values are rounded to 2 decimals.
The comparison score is 2.19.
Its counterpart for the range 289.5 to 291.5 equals 2.55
